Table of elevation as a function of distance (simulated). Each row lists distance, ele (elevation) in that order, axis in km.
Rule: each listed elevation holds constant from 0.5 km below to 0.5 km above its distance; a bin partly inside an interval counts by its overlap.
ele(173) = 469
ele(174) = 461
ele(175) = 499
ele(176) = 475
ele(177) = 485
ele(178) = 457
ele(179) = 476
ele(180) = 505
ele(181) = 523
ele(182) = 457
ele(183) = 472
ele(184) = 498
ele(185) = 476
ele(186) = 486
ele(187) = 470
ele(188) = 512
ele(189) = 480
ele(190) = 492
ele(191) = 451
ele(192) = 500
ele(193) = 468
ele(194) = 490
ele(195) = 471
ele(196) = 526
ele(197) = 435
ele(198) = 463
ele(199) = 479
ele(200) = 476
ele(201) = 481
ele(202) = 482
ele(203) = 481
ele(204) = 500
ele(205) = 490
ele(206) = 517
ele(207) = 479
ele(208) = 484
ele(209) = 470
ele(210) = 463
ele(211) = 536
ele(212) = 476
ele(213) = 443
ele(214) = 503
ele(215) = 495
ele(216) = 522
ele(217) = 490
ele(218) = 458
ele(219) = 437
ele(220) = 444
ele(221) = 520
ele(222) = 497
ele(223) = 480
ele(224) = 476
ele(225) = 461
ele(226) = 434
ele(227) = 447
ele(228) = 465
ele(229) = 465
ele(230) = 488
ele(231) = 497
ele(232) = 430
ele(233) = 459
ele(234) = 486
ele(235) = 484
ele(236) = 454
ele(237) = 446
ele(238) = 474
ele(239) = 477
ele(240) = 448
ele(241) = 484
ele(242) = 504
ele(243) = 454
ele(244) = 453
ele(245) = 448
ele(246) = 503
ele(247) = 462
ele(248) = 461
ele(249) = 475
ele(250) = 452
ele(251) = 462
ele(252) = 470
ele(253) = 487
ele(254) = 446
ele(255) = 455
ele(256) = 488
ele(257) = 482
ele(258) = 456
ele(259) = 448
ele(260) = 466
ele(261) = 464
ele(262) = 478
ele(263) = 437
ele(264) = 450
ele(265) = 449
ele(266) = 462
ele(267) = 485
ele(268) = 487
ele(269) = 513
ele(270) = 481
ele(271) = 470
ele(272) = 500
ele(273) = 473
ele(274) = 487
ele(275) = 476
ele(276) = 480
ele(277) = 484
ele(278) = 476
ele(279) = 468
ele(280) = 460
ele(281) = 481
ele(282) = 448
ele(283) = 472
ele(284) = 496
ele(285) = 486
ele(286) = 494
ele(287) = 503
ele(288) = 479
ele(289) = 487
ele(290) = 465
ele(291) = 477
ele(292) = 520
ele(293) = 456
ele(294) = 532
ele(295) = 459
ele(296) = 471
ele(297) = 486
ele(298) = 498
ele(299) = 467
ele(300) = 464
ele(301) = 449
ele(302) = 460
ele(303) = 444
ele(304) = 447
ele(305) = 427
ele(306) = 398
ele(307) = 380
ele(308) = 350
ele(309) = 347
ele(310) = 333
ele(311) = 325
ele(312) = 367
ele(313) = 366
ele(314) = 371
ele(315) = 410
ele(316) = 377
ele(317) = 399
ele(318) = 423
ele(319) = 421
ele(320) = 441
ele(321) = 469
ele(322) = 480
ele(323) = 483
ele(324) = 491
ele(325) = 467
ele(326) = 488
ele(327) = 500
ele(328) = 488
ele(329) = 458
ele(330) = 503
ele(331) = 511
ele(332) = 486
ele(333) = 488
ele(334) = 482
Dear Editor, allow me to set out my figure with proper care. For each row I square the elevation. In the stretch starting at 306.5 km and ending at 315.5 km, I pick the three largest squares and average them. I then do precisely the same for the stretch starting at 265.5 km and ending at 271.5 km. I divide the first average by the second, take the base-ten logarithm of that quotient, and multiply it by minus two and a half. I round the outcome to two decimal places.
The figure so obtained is 0.53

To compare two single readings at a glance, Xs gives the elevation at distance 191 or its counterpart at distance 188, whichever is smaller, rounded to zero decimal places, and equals 451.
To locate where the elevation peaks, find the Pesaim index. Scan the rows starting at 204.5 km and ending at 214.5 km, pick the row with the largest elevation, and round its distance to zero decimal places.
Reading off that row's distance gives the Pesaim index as 211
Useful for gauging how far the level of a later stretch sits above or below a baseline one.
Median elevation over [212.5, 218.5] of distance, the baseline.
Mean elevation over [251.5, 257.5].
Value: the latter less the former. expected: -21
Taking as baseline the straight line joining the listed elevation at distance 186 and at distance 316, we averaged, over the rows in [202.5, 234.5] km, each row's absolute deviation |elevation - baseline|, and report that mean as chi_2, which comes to 25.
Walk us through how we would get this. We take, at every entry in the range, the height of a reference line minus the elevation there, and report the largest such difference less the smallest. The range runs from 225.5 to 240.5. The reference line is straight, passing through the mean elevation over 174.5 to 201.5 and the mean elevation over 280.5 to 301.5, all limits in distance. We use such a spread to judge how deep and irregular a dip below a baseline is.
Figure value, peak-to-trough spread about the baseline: 67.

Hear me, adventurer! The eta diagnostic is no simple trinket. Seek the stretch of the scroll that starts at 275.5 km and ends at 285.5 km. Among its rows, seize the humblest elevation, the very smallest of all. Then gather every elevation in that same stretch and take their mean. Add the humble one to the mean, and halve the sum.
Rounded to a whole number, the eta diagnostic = 462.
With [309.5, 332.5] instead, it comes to 381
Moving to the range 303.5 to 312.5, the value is 350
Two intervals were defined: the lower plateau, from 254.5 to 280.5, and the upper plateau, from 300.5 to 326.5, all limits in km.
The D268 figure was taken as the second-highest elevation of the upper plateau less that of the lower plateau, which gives -12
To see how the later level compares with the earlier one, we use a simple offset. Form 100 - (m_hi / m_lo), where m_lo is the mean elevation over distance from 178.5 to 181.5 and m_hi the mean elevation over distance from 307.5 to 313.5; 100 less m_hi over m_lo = 99.3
